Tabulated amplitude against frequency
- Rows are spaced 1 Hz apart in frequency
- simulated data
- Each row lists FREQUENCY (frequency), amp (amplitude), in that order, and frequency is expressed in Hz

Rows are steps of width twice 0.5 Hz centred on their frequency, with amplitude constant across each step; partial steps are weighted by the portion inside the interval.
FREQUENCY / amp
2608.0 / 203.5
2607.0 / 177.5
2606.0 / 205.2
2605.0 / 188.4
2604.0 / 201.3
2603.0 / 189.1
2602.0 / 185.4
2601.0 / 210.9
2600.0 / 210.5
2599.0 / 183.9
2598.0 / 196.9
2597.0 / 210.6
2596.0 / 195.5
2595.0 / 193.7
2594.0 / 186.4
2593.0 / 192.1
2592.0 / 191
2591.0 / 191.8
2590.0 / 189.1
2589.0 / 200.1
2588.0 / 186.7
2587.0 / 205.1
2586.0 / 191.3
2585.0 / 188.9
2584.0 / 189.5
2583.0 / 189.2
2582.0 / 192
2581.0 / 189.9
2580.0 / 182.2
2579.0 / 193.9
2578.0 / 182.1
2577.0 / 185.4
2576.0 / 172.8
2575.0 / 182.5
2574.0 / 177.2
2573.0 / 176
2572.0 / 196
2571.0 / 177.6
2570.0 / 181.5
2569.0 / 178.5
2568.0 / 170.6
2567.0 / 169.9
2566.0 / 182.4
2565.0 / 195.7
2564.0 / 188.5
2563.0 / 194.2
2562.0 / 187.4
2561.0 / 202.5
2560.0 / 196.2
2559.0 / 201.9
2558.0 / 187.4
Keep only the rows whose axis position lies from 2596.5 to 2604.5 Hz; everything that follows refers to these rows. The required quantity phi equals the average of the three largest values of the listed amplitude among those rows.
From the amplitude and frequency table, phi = 211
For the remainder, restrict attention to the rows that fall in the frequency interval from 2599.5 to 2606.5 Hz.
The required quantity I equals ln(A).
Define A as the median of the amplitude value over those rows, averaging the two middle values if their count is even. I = 5.30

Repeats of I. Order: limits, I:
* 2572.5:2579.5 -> 5.20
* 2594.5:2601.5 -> 5.28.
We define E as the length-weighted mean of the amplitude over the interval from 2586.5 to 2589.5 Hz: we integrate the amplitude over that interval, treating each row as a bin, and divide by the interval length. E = 197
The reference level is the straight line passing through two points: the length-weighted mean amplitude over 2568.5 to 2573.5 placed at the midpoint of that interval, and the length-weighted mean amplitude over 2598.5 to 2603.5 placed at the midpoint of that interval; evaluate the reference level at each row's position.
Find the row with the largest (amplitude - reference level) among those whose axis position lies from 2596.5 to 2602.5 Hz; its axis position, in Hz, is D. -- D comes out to 2597.0 Hz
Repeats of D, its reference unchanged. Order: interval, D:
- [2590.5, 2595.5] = 2595.0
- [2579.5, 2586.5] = 2582.0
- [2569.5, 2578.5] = 2572.0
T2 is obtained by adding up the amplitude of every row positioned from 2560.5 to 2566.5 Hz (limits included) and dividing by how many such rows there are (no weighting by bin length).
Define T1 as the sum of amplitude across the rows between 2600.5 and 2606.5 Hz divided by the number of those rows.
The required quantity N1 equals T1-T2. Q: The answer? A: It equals 5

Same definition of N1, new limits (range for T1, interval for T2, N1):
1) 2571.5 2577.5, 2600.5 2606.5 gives -15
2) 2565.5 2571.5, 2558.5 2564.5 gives -18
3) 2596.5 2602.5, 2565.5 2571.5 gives 23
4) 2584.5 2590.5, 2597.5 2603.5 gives -3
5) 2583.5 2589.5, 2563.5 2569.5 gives 13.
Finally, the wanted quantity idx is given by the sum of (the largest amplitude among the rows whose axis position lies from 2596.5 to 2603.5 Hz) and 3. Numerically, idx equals 214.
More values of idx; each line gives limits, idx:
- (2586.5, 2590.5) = 208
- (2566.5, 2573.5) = 199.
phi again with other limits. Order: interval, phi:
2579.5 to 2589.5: 199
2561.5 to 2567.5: 193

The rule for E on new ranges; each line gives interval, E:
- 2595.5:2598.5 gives 201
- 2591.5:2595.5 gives 191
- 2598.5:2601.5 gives 202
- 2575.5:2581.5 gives 184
